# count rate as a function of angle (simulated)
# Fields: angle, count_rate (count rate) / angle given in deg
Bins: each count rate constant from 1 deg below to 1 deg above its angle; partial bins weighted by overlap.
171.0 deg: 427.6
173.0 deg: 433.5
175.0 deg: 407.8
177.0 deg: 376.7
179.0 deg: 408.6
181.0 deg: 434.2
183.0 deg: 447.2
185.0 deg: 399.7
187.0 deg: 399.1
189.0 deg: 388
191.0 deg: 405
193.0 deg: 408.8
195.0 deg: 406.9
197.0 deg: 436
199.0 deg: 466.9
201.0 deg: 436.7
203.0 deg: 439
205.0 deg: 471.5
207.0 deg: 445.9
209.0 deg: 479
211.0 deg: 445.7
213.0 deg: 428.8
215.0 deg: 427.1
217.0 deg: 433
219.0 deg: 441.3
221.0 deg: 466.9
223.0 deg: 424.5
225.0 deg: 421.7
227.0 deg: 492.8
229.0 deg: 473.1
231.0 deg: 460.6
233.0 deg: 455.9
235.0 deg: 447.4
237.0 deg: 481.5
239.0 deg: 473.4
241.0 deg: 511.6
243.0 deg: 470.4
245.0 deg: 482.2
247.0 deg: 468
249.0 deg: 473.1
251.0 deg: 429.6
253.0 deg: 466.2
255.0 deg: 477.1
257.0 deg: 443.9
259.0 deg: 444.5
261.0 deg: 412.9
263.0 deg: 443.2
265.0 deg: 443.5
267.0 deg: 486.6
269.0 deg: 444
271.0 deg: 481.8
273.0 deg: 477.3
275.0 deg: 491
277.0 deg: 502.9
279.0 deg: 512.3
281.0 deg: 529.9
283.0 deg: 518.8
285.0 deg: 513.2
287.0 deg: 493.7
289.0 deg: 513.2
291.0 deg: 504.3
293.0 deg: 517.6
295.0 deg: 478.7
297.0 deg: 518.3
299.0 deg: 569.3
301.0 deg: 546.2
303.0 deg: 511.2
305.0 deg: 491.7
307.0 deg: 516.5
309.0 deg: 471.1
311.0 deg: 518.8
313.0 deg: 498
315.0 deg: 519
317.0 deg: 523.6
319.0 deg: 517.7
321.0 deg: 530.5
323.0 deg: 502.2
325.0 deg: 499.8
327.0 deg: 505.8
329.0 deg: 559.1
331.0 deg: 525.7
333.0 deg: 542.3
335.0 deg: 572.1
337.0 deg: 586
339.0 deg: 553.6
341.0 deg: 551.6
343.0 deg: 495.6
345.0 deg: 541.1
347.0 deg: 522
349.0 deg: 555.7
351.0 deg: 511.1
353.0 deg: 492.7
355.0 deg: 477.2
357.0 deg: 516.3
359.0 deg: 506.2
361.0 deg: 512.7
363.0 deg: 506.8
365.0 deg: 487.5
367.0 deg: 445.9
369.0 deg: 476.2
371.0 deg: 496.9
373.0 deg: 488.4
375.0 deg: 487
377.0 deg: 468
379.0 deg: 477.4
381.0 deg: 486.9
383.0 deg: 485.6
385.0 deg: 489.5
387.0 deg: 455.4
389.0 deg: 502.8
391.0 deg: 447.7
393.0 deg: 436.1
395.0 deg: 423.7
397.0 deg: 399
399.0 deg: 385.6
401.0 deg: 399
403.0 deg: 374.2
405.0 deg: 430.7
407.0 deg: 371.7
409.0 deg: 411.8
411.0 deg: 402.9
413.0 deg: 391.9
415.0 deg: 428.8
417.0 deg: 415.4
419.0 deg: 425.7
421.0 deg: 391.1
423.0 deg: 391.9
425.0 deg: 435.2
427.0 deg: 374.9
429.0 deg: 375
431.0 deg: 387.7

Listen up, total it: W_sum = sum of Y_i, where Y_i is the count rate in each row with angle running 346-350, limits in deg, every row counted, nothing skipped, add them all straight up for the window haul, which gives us 1078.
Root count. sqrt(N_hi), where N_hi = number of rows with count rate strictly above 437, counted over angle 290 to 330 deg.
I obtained 4.5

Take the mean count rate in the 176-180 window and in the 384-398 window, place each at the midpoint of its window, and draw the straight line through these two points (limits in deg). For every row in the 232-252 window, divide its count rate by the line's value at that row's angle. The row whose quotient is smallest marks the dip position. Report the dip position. 251.0 deg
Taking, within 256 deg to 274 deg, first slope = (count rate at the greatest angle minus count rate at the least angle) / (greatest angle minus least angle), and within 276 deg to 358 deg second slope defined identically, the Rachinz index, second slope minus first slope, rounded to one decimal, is -1.9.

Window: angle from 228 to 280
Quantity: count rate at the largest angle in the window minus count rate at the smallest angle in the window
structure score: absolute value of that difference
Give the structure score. 39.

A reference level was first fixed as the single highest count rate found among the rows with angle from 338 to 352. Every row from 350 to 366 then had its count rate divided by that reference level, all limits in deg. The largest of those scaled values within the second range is 0.93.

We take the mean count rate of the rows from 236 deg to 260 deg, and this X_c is 468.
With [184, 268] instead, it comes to 448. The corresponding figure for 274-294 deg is 510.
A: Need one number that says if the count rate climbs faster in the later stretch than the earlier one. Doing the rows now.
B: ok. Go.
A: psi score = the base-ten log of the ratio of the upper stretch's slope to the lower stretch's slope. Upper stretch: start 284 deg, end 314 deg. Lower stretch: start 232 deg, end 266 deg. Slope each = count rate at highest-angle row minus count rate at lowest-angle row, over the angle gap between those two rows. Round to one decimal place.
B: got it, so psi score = 0.1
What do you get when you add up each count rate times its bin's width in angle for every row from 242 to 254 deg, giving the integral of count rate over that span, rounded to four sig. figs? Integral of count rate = 5579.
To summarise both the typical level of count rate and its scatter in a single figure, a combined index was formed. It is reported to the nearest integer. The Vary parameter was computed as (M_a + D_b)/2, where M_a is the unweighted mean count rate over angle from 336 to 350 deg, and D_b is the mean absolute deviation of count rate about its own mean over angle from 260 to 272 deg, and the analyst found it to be 283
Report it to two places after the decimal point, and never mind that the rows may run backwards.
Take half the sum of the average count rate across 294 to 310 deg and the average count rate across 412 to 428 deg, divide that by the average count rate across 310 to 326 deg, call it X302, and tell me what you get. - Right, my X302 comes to 0.90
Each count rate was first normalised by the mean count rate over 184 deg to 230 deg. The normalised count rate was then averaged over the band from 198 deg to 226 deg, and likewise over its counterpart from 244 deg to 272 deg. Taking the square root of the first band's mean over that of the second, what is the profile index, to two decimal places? 0.99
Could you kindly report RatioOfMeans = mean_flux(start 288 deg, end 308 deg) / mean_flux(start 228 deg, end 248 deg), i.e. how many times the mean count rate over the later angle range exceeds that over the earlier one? 1.09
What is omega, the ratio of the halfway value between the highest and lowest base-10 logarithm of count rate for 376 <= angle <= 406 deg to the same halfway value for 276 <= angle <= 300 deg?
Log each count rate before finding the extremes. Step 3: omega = 0.97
